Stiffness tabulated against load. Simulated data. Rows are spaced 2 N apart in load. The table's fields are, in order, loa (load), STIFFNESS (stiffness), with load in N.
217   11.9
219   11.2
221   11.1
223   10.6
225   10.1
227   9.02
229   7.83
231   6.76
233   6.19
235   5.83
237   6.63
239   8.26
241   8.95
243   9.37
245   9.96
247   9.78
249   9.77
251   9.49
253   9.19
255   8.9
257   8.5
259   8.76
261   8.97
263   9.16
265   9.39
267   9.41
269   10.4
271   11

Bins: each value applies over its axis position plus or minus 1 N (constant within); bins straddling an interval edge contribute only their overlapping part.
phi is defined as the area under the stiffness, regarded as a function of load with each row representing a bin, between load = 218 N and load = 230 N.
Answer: 120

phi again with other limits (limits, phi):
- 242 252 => 97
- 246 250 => 39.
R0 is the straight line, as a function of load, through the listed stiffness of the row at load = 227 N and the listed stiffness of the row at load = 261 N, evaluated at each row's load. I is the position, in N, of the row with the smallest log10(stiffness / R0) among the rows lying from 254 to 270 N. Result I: 257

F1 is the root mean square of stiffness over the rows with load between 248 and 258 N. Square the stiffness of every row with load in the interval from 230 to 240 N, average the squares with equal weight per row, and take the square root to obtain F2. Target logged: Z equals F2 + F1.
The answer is 16.0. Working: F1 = 9.18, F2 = 6.8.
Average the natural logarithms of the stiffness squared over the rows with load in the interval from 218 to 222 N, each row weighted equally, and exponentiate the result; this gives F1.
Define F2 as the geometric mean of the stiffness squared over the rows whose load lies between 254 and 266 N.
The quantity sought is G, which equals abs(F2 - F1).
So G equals 44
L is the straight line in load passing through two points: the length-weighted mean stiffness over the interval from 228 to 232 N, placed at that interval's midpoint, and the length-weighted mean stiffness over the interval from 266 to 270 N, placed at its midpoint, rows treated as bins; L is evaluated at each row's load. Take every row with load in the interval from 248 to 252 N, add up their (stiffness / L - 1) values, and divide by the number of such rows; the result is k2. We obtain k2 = 0.11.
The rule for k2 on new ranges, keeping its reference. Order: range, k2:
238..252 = 0.12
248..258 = 0.03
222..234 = 0.18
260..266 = -0.04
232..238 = -0.19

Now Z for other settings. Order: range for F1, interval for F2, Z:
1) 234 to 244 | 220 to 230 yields 17.7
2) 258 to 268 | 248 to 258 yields 18.3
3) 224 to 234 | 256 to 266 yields 17.1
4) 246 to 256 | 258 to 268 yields 18.6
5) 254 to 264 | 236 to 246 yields 17.6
